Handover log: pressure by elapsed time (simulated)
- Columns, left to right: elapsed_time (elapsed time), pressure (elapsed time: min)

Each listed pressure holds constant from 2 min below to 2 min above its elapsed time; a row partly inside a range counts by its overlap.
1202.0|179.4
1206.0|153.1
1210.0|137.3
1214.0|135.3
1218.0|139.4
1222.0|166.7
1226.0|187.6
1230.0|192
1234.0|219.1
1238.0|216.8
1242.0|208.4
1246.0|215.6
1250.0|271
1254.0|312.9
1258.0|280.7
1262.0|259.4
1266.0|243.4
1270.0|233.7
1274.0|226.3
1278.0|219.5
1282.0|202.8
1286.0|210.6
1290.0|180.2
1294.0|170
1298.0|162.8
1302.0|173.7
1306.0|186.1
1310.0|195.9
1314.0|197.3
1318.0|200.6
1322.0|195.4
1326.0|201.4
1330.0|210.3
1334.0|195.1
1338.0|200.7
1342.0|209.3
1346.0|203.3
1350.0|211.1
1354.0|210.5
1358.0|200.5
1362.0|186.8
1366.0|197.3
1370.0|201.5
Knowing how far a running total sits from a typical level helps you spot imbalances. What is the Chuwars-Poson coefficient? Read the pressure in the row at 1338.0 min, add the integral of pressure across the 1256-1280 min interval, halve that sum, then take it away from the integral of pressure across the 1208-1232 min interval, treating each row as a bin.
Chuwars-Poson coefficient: 807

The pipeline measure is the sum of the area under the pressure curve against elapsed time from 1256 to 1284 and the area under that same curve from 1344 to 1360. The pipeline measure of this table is 9965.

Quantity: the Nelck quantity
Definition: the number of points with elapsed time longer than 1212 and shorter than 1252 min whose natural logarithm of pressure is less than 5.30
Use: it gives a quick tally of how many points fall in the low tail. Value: 5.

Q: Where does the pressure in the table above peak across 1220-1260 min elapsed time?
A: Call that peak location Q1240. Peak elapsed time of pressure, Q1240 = 1254.0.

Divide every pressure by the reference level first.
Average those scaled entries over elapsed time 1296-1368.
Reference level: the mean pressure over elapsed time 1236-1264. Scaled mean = 0.78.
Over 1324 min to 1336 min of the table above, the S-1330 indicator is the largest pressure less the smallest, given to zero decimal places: 15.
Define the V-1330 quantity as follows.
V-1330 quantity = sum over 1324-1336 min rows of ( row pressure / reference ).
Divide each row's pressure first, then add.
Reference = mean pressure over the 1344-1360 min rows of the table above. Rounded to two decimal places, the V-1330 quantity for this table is 2.94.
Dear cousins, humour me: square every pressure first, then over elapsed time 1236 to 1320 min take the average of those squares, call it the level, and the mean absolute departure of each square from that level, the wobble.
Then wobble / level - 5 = -4.72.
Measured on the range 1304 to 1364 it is -4.94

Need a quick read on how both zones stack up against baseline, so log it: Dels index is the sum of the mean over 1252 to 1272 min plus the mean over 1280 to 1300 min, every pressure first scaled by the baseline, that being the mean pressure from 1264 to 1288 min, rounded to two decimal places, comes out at 2.03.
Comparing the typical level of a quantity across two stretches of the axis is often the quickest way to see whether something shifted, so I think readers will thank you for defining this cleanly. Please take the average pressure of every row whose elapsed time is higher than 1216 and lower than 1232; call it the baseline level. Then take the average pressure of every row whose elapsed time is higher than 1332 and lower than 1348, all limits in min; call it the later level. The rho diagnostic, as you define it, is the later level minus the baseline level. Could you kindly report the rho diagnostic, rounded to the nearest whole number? 31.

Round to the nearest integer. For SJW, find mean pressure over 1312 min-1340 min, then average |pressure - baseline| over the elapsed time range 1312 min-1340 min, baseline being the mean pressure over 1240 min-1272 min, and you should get 53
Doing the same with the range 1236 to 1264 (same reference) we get 33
